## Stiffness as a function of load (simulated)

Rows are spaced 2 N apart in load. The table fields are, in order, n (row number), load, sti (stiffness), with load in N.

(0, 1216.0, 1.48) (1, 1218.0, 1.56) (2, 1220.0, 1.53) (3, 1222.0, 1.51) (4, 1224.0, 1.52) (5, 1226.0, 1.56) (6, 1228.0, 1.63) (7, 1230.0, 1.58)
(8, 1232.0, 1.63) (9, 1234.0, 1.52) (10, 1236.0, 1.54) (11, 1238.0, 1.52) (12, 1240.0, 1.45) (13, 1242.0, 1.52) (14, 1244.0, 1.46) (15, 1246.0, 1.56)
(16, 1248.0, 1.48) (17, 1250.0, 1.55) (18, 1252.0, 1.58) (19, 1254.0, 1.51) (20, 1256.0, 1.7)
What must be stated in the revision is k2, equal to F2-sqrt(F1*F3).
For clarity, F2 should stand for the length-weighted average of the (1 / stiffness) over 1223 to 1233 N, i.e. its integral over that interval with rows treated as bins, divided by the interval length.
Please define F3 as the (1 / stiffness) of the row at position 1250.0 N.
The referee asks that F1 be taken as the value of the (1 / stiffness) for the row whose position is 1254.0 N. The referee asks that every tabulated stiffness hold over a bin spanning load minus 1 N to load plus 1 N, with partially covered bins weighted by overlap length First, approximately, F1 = 0.662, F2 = 0.632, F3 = 0.645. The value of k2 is -0.022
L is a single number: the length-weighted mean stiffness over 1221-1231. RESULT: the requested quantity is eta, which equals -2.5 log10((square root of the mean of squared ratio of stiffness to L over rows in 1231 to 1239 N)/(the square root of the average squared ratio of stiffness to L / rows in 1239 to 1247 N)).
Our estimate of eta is -0.04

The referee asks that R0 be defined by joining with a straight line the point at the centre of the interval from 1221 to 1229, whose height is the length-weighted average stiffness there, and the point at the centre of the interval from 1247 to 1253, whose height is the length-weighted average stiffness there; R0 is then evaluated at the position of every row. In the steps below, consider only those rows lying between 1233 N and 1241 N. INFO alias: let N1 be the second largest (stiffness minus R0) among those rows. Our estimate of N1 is -0.03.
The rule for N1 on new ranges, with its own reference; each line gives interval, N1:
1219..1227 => -0.03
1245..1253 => 0.02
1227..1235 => 0.08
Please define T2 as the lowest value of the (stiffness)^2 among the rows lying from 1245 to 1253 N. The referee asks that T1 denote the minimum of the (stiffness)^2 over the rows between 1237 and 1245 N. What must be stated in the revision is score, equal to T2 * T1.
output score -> 4.61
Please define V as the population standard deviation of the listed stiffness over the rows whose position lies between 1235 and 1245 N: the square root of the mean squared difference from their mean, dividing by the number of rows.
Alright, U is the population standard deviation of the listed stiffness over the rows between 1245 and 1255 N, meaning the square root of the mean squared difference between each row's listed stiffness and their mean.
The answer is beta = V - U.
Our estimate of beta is 0.000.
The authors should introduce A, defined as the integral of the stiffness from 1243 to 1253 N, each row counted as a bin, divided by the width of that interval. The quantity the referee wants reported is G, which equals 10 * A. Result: 15.3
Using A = 1.53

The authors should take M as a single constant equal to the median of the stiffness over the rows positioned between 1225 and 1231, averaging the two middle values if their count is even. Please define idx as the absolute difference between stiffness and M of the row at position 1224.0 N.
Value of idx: 0.060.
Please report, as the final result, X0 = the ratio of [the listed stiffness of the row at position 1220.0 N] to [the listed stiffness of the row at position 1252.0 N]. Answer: 0.97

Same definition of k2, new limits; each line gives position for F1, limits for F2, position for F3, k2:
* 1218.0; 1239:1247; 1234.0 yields 0.019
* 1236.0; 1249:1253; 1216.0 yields -0.023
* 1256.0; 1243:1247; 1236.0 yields 0.045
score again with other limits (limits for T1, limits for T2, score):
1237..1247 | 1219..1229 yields 4.79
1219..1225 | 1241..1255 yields 4.86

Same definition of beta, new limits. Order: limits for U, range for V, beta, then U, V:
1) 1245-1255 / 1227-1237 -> 0.009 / 0.036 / 0.045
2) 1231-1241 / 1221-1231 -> -0.014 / 0.058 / 0.043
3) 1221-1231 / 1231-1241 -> 0.014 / 0.043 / 0.058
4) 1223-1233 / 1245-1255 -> -0.006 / 0.042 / 0.036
